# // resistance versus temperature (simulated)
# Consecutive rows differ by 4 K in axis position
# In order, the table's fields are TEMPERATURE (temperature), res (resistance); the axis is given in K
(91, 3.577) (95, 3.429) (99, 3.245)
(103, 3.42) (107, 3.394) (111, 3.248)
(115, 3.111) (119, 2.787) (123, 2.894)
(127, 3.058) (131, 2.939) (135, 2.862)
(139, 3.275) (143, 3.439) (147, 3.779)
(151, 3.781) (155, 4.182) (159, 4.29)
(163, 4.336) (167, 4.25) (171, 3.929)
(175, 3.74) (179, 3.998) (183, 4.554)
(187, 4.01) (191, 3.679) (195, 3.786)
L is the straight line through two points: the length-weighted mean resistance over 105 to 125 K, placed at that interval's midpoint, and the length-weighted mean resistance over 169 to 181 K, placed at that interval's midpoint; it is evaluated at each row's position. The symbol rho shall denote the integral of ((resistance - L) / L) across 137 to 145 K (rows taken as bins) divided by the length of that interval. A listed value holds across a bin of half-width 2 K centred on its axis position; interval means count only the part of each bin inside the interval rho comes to -0.02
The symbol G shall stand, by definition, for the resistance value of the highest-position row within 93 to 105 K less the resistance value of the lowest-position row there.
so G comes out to -0.01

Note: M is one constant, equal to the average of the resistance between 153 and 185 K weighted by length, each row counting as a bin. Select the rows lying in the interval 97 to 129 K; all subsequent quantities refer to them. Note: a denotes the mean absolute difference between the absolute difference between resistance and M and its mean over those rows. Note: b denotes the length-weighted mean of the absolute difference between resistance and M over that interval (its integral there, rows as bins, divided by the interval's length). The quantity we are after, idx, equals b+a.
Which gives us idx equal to 1.20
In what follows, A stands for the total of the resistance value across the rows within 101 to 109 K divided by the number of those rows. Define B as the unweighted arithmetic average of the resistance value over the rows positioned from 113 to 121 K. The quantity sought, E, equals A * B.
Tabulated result 10.0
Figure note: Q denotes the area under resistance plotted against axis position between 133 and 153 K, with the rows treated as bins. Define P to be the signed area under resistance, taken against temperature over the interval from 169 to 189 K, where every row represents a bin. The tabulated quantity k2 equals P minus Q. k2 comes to 12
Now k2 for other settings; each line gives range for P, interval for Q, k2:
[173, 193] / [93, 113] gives 13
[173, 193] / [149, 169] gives -3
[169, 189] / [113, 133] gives 22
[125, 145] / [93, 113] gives -5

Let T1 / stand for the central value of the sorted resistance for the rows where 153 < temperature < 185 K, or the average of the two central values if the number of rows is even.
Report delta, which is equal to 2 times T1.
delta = 8.4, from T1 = 4.22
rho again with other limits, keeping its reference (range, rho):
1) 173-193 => 0.00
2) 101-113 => 0.13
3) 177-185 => 0.08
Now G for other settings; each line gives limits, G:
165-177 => -0.51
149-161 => 0.51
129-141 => 0.34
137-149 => 0.50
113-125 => -0.22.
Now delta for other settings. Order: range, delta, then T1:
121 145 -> 6.0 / 3.00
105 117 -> 6.5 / 3.25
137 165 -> 7.6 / 3.78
